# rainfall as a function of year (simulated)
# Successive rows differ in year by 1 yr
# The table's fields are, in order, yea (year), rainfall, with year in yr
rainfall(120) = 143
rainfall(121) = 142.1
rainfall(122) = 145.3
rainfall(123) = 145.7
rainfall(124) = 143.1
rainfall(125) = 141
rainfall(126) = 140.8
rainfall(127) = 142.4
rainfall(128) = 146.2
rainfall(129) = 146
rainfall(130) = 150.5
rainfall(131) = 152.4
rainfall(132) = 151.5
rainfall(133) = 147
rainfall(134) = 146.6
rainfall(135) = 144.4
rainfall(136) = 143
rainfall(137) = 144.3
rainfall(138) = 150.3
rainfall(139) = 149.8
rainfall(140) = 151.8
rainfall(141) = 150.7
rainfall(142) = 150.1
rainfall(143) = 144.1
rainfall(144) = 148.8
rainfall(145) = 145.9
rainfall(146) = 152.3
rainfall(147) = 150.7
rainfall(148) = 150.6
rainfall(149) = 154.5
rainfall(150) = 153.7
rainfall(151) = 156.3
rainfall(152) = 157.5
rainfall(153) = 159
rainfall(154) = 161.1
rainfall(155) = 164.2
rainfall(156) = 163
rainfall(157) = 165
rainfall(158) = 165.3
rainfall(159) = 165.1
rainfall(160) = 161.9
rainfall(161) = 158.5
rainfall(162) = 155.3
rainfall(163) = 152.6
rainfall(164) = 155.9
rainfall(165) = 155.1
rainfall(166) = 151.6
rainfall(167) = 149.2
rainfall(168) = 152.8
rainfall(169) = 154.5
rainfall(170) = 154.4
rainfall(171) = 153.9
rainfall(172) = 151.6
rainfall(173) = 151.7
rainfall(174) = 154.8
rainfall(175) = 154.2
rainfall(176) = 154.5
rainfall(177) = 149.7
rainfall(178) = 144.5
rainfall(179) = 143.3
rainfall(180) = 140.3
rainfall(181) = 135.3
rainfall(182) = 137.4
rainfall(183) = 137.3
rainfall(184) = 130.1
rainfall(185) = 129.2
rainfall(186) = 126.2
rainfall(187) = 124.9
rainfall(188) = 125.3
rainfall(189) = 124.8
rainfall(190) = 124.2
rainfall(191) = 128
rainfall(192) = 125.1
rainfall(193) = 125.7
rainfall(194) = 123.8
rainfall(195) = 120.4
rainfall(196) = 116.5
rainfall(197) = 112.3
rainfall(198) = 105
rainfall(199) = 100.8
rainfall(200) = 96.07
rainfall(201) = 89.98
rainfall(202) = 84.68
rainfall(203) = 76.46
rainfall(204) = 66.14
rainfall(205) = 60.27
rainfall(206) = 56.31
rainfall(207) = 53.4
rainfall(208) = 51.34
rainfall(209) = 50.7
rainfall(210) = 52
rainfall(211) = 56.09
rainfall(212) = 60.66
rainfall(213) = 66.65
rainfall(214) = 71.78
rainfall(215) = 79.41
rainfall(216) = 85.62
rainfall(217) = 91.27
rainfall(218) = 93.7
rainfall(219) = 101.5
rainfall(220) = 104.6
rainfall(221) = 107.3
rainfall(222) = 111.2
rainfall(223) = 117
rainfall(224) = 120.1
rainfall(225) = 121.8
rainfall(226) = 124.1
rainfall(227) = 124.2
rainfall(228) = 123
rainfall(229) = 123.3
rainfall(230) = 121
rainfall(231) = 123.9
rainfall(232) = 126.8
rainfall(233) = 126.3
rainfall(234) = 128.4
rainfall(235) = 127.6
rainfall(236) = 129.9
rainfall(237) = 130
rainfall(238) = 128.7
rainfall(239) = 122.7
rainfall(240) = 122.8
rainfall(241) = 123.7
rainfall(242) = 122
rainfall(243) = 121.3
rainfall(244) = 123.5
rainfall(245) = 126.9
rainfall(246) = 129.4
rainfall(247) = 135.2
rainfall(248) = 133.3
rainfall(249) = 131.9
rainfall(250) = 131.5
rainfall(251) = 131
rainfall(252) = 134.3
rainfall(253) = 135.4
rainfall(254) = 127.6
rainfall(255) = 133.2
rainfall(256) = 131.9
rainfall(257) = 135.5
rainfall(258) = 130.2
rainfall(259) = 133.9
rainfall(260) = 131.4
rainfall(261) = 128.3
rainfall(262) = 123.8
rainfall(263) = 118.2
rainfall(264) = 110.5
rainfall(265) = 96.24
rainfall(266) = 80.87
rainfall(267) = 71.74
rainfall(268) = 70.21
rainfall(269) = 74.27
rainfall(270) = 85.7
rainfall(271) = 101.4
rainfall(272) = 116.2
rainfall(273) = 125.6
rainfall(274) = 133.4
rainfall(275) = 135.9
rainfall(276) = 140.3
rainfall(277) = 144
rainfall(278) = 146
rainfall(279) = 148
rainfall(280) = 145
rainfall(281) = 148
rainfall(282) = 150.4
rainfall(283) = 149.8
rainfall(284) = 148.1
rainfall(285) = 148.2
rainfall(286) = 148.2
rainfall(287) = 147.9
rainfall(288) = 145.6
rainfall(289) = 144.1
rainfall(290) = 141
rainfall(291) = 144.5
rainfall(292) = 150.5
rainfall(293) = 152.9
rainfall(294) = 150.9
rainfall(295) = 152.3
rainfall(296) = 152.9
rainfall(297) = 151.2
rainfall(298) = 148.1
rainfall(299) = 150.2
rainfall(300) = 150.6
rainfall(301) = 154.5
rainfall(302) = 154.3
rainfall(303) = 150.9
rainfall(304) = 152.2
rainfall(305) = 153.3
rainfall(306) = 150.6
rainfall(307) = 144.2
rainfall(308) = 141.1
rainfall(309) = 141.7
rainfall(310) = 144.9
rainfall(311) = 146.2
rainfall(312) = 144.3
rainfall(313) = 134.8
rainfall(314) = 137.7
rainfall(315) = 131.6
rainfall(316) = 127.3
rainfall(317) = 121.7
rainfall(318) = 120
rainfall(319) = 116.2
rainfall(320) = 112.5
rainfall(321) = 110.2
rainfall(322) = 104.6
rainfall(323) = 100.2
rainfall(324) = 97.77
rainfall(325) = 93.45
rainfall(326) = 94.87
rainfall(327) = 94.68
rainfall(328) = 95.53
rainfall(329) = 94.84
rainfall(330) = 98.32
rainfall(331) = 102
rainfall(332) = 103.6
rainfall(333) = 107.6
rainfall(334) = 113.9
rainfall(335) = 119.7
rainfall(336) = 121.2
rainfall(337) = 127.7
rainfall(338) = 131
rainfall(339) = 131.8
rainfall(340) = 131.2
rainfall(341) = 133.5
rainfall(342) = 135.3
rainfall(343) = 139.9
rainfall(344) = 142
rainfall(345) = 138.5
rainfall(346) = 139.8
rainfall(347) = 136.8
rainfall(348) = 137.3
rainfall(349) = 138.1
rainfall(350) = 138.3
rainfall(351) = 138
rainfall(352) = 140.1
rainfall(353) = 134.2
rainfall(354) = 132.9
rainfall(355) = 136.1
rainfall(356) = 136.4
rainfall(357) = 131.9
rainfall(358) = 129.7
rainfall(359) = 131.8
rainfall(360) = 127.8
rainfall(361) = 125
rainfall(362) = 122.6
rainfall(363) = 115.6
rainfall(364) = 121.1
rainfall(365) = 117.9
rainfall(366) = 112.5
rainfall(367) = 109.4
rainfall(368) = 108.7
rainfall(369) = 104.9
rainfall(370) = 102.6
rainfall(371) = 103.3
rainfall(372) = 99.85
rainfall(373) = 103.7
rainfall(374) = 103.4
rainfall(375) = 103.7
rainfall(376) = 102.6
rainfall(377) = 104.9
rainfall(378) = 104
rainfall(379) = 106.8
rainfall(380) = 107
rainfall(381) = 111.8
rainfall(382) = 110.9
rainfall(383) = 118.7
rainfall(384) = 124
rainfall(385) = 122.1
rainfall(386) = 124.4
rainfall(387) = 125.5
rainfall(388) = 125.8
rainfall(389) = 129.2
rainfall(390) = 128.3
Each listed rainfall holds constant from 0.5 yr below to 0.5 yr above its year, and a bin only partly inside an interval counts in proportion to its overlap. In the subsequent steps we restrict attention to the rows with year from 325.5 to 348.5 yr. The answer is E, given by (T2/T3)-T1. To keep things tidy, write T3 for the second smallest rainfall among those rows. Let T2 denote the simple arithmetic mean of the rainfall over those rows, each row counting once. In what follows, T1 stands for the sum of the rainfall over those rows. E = -2770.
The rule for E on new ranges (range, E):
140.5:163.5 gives -3585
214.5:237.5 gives -2641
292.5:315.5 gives -3390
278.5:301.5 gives -3422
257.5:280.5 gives -2689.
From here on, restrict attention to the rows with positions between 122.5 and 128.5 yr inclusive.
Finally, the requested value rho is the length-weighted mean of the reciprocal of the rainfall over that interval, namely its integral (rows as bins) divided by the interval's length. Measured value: 0.0070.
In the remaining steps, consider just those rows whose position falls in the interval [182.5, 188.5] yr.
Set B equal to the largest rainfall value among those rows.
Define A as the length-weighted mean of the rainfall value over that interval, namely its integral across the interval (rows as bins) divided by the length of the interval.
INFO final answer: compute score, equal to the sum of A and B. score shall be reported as 266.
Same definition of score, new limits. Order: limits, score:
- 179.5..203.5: 259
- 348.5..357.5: 276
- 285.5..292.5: 296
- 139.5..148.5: 302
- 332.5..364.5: 273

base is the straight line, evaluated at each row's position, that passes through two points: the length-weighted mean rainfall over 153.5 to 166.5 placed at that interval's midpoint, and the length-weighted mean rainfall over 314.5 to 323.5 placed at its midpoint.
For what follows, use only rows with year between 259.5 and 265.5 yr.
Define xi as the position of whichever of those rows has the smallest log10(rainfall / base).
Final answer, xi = 265 yr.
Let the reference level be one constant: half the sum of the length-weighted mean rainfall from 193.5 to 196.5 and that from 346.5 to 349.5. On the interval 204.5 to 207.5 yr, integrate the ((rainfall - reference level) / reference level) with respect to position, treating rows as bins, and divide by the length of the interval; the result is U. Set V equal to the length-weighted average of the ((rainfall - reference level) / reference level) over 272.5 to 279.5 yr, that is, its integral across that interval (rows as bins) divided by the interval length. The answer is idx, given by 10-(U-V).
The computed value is 10.6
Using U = -0.6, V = 0.08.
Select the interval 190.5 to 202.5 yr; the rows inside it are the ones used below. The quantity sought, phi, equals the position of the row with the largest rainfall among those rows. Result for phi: 191 yr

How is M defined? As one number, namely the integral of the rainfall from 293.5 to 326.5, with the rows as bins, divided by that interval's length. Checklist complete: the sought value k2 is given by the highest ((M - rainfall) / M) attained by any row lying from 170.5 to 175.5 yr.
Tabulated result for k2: -0.13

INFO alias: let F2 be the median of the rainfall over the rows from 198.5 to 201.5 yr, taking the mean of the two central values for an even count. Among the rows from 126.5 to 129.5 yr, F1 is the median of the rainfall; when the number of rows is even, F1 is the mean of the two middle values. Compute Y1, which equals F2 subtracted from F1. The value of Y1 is 50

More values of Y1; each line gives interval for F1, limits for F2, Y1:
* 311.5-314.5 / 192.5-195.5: 14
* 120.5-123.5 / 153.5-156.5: -18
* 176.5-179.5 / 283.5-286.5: -4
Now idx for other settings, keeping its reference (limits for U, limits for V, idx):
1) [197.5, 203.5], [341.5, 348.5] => 10.4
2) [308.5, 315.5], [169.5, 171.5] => 10.1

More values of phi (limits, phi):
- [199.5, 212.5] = 200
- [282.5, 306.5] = 301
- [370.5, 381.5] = 381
